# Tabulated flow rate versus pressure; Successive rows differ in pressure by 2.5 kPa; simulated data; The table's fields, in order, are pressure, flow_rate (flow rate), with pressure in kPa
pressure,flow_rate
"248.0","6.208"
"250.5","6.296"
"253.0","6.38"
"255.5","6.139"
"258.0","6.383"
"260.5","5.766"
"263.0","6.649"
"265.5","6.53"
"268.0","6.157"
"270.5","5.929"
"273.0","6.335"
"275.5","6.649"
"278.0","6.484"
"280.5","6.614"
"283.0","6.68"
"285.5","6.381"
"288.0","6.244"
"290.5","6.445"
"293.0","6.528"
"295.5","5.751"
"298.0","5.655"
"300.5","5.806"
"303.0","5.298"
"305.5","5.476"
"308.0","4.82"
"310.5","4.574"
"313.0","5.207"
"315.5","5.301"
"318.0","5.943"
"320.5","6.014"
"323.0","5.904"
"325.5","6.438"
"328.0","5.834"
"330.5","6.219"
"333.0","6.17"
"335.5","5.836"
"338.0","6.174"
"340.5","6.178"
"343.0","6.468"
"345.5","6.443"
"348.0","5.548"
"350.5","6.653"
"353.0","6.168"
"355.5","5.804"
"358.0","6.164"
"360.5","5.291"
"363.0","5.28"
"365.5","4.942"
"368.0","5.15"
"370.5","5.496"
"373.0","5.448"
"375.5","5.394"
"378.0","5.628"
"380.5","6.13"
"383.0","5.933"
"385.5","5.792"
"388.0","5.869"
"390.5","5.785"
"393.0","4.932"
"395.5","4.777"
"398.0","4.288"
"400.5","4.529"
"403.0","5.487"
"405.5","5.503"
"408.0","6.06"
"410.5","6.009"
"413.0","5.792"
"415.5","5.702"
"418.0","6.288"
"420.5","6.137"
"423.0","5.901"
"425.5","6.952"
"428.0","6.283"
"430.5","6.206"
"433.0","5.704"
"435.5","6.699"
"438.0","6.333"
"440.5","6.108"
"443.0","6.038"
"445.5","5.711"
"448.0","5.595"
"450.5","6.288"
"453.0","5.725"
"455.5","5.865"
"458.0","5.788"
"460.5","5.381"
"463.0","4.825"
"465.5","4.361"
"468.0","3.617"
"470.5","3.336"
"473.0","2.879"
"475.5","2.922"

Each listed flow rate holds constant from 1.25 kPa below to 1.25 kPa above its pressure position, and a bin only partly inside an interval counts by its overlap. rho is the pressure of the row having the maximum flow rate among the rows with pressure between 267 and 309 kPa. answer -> 283.0 kPa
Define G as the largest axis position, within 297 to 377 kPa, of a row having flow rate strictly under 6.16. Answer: 375.5 kPa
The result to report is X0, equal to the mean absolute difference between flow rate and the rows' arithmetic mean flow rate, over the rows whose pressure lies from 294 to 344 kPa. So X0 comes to 0.39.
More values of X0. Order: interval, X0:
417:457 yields 0.28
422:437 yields 0.36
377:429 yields 0.46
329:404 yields 0.48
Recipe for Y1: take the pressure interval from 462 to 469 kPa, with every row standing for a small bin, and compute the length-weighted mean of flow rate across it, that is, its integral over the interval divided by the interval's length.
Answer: 4.3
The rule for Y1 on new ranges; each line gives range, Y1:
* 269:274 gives 6.1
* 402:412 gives 5.8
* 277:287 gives 6.5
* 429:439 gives 6.2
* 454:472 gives 4.7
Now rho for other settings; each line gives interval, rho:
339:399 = 350.5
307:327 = 325.5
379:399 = 380.5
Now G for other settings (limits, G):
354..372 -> 370.5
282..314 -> 313.0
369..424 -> 423.0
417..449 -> 448.0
